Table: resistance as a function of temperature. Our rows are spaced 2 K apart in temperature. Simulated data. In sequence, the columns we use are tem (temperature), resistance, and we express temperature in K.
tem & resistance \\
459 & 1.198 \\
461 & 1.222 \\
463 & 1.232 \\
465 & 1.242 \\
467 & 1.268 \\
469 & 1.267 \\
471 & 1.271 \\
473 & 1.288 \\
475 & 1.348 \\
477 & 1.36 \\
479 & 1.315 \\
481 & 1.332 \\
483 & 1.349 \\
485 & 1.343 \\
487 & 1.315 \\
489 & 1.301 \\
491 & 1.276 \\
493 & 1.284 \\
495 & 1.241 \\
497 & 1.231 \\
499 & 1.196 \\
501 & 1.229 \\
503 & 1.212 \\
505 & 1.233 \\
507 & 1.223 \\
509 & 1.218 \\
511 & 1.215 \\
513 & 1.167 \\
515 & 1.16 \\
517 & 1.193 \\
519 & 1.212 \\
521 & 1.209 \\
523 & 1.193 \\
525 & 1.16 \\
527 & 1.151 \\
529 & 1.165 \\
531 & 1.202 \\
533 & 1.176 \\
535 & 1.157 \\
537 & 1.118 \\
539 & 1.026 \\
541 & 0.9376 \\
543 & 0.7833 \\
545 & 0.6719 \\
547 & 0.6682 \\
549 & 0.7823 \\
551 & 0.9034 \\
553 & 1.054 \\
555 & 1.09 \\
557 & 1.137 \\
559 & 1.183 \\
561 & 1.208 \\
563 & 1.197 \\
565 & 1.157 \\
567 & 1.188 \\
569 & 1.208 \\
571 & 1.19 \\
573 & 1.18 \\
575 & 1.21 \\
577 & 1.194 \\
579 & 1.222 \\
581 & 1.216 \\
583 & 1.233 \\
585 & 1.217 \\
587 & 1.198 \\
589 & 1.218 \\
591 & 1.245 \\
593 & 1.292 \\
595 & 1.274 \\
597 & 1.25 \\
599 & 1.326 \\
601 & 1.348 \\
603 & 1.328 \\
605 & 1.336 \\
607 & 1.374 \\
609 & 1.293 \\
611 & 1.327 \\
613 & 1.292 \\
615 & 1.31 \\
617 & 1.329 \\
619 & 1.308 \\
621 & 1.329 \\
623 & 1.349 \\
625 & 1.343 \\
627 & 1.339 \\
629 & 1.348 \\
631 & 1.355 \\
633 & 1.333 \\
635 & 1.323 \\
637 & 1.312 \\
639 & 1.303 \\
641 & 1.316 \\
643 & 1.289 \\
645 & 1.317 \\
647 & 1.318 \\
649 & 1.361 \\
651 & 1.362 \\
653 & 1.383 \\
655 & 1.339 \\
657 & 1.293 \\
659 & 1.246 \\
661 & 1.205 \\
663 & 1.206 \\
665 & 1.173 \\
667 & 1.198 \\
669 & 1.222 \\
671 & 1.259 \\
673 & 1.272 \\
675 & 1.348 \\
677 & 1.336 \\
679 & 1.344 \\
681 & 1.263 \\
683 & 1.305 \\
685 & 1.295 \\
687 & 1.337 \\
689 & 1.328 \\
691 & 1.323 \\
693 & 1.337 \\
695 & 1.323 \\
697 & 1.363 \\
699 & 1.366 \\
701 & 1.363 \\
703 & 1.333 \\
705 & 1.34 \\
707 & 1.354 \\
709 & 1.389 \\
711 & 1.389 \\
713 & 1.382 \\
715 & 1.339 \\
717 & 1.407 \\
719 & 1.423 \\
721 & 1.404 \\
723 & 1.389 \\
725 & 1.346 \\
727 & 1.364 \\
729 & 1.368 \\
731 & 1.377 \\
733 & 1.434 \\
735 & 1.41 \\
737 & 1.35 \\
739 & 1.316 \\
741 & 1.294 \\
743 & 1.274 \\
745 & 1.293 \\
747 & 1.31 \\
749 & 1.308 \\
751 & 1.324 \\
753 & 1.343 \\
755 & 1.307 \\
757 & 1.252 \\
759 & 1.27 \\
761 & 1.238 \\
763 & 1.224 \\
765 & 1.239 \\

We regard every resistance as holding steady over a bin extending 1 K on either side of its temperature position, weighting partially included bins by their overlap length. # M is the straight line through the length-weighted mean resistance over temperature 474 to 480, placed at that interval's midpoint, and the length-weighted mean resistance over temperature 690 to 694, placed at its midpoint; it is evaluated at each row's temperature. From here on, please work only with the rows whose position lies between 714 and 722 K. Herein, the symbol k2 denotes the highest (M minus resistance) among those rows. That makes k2 -0.01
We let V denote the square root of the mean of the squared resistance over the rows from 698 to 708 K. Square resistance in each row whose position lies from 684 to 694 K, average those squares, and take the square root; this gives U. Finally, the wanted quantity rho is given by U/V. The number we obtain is 0.98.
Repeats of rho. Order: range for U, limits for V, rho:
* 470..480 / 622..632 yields 0.98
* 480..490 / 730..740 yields 0.96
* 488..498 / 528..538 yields 1.09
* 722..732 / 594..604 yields 1.05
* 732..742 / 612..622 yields 1.04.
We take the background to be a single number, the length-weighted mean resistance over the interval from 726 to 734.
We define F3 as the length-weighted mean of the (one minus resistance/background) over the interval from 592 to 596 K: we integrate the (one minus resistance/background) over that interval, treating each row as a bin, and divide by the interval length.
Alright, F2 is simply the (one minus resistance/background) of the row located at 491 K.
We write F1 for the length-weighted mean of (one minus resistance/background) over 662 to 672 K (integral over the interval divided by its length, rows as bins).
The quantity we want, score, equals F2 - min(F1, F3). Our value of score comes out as 0.005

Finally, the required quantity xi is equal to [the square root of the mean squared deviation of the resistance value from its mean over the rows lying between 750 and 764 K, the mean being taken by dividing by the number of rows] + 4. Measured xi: 4.04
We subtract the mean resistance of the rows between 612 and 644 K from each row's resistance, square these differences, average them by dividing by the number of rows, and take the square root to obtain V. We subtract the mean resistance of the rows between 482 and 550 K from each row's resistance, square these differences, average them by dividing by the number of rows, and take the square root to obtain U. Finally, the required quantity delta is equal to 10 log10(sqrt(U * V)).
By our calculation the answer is -12.3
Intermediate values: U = 0.173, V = 0.020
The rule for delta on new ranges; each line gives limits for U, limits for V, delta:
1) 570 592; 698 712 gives -17.1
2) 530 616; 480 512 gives -10.3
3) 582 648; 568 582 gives -16.1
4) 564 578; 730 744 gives -15.2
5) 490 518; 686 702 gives -16.2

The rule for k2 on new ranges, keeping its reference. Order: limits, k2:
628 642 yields 0.03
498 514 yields 0.17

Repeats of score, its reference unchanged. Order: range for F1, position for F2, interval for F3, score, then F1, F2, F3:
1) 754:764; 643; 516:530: -0.022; 0.092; 0.070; 0.146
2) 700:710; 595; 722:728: 0.067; 0.022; 0.081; 0.014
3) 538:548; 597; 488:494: 0.027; 0.410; 0.098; 0.071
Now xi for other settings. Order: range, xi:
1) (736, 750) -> 4.02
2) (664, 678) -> 4.06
